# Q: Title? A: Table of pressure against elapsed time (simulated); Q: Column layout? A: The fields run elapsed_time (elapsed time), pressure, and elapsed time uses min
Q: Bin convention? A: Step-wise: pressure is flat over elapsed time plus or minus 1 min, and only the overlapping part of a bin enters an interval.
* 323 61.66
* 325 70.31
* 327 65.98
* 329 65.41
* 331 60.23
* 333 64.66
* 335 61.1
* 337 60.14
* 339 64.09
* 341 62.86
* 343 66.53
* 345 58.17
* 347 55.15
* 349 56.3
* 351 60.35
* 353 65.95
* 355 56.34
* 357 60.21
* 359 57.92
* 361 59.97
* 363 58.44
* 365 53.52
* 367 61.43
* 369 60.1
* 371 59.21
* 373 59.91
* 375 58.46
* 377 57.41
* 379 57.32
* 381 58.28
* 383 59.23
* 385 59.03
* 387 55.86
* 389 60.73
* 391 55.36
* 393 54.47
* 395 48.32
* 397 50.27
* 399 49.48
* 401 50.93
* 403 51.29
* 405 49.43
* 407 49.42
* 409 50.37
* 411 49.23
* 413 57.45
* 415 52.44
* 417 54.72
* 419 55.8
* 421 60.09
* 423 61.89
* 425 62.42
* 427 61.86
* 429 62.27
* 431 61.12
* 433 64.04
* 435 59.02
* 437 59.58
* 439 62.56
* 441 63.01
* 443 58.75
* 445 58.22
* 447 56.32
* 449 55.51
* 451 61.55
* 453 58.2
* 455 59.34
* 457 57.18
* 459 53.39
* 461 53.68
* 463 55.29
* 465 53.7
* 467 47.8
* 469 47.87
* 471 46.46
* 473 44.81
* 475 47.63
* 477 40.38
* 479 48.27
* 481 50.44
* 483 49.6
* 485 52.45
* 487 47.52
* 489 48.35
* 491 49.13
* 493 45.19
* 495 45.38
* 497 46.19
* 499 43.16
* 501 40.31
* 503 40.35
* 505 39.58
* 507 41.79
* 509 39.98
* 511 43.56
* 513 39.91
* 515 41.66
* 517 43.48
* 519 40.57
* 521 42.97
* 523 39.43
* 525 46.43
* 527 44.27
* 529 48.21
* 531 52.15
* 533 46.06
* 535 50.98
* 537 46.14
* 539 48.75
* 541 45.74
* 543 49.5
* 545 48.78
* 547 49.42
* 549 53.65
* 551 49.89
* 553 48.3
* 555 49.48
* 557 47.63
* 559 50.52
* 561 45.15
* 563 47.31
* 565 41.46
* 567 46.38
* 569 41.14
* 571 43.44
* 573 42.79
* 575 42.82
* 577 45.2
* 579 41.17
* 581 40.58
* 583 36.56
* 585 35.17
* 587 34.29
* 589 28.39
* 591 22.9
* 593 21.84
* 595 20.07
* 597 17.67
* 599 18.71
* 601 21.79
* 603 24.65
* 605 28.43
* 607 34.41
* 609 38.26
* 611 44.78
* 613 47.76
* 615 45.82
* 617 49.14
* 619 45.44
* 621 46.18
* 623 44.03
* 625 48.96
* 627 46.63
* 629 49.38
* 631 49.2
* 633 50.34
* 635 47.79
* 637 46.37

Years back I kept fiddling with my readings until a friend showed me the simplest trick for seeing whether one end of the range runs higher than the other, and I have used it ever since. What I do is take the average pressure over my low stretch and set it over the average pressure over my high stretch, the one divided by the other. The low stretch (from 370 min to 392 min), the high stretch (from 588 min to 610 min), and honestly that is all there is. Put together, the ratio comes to 2.31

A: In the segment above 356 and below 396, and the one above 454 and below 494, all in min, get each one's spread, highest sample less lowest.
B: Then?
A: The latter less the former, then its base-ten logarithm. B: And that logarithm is 0.77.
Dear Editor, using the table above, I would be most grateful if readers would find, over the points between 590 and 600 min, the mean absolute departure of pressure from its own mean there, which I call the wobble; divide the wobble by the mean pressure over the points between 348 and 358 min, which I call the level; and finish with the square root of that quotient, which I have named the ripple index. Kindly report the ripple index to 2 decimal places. 0.17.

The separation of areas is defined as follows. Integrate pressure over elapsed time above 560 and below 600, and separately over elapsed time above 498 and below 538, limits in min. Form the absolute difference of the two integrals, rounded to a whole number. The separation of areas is 316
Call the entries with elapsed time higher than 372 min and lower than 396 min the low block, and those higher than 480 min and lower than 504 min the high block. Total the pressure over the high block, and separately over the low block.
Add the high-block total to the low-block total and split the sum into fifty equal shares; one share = 24.8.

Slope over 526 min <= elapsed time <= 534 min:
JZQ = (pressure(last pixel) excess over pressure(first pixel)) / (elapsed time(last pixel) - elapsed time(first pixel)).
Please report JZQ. 0.30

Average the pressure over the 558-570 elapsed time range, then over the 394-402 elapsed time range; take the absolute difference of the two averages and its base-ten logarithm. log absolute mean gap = 0.65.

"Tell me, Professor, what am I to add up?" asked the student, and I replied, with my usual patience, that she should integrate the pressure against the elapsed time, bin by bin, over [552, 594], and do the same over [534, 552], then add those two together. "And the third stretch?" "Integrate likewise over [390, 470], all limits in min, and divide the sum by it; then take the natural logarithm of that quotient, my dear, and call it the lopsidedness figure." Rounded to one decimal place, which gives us -0.5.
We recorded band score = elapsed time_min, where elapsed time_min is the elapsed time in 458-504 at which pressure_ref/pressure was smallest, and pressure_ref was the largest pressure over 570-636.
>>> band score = 463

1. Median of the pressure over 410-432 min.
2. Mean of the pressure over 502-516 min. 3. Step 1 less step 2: 19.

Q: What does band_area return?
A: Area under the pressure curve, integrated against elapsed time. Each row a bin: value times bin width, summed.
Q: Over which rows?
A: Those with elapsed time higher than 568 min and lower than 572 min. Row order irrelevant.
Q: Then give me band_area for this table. 169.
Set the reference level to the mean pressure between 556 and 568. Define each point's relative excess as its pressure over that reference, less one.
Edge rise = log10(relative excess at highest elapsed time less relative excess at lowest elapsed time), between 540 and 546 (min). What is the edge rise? -1.2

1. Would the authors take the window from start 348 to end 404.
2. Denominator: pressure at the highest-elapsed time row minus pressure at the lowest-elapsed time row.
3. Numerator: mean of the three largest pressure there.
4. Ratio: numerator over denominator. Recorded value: -13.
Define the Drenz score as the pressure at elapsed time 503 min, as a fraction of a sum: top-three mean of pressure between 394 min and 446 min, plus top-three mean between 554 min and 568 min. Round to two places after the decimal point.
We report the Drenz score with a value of 0.36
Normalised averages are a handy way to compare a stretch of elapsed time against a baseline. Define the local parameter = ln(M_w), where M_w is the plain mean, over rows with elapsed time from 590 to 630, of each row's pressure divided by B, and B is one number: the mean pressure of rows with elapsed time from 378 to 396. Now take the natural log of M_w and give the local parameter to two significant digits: -0.46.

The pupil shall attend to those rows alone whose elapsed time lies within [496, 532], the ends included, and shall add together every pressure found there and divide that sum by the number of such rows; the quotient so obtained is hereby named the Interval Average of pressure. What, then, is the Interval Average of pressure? 43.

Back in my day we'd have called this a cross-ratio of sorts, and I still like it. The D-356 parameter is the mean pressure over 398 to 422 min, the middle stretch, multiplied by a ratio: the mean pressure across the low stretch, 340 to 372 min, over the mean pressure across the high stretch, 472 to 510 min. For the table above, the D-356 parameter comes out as 69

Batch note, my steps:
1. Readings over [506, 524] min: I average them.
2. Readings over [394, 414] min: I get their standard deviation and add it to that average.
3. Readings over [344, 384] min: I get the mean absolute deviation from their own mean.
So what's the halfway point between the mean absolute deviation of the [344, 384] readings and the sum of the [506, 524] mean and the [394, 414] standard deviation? 23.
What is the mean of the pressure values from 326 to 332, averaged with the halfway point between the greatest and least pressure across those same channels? 63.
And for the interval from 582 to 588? 35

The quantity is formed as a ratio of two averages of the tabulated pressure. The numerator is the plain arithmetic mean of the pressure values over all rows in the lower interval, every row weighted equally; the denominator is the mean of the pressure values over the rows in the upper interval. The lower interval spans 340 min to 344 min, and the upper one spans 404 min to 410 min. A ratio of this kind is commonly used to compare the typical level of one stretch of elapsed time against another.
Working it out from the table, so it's 1.30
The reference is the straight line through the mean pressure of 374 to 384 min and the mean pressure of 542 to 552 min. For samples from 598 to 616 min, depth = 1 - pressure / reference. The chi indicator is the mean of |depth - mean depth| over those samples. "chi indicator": 0.199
